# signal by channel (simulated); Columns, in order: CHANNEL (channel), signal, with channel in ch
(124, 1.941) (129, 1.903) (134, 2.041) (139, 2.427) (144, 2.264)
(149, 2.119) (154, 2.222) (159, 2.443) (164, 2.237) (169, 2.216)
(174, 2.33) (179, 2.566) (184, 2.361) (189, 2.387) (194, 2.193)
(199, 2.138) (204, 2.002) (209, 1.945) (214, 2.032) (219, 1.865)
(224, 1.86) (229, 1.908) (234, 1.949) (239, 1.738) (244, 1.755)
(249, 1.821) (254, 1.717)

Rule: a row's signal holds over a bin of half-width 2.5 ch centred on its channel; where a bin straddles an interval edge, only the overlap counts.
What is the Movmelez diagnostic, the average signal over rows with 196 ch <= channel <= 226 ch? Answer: 2.0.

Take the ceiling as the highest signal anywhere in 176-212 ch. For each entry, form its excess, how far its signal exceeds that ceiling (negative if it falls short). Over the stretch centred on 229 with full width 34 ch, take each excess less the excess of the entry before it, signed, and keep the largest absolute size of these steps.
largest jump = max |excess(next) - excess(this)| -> 0.211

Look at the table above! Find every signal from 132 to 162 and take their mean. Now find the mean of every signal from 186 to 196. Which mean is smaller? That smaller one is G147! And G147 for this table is 2.3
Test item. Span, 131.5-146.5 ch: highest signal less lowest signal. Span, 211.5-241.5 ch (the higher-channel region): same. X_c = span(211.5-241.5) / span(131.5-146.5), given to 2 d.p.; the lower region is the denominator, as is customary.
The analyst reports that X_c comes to 0.76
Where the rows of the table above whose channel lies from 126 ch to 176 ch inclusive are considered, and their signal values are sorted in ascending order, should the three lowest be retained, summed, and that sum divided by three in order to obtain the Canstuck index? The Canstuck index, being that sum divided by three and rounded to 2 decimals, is 2.02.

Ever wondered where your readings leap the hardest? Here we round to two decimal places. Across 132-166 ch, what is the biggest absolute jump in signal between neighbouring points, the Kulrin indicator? 0.39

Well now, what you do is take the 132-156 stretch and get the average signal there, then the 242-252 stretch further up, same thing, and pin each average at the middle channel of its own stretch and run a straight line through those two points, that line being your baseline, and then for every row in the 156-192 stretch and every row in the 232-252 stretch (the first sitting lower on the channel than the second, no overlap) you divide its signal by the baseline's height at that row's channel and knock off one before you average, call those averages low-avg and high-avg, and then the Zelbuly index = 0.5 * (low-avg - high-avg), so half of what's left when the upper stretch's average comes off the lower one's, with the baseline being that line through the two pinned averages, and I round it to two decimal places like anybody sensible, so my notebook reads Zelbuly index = 0.06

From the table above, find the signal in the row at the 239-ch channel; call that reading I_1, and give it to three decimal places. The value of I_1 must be 1.738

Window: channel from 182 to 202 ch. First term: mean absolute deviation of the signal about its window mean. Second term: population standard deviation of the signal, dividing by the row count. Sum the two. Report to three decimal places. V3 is 0.211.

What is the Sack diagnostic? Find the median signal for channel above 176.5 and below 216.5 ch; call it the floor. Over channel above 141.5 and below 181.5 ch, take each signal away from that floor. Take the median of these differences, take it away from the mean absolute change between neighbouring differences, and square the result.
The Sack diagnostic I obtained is 0.055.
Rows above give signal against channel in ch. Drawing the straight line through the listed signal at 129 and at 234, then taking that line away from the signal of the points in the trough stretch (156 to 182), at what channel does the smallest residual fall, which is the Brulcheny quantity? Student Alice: 169 ch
